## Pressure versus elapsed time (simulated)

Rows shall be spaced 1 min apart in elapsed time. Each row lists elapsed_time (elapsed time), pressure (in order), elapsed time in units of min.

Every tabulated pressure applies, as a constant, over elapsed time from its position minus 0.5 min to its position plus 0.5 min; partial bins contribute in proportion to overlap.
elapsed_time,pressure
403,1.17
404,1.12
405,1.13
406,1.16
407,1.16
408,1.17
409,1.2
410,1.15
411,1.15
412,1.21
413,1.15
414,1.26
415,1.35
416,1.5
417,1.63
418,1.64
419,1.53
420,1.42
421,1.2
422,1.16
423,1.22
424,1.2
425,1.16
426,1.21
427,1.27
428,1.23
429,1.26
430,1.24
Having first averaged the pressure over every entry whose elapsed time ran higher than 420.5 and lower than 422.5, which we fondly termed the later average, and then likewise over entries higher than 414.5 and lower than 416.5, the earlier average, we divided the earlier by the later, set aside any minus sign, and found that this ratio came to 1.2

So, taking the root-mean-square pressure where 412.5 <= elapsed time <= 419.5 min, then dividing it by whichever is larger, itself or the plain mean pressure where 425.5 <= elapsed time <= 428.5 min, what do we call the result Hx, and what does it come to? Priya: 1.00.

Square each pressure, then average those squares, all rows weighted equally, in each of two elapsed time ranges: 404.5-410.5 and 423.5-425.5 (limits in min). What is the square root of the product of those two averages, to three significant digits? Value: 1.37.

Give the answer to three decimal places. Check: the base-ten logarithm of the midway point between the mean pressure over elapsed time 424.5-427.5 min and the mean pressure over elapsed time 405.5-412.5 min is 0.076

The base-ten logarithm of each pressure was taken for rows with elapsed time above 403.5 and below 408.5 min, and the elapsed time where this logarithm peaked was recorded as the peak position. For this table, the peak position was 408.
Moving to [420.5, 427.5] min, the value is 427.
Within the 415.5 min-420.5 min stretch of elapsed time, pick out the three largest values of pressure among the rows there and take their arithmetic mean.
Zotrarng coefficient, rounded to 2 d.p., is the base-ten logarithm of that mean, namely 0.20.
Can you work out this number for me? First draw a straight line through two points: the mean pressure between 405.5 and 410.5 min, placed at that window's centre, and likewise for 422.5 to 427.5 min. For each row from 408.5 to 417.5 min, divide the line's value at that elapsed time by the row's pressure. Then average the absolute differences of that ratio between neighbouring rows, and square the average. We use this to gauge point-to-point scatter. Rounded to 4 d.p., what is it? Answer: 0.0031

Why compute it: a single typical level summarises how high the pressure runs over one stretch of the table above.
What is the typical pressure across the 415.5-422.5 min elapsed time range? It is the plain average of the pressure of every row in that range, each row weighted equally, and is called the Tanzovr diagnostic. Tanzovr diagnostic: 1.44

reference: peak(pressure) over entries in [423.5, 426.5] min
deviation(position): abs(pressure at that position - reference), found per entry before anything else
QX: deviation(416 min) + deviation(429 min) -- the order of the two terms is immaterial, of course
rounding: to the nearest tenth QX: 0.3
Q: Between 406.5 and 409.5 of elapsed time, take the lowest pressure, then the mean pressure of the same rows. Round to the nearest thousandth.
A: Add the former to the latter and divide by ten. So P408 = 0.234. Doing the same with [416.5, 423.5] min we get 0.256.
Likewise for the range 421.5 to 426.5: 0.235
